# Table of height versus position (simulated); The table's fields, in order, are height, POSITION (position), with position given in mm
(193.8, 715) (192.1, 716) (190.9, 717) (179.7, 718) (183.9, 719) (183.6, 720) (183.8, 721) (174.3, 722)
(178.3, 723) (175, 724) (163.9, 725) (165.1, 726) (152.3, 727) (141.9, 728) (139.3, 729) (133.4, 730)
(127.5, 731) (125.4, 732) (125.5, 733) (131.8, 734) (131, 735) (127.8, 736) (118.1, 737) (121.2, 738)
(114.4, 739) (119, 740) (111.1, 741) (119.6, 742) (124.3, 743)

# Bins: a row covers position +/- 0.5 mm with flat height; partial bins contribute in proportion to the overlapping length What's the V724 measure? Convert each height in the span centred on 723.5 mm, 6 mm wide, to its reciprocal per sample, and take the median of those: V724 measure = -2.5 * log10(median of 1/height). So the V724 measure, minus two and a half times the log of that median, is 5.61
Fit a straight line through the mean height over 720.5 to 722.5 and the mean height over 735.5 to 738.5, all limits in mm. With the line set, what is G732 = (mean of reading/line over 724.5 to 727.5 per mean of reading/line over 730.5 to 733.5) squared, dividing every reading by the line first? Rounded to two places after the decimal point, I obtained 1.21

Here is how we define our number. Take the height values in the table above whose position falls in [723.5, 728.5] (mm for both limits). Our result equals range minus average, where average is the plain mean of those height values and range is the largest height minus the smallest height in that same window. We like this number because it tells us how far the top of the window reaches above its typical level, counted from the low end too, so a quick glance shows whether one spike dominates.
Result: -127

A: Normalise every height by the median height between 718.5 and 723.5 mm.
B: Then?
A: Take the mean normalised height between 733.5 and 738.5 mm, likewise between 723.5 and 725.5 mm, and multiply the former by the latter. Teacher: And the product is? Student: 0.63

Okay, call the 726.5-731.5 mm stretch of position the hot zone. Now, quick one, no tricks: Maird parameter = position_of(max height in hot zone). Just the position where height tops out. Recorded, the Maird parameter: 727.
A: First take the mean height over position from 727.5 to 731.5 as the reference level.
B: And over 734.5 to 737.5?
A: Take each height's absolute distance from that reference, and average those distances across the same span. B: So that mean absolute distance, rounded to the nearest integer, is 10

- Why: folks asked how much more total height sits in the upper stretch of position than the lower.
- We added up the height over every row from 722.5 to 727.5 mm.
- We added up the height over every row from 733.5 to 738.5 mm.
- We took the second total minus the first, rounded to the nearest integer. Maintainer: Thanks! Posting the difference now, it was -205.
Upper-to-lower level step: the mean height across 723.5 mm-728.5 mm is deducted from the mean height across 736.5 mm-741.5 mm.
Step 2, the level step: -43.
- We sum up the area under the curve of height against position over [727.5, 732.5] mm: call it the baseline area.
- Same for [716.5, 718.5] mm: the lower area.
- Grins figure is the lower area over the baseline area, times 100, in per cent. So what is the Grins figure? 56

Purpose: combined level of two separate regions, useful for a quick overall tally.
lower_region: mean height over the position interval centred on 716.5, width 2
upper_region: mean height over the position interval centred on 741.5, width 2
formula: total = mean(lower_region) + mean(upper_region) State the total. 307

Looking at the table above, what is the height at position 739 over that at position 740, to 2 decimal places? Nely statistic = 0.96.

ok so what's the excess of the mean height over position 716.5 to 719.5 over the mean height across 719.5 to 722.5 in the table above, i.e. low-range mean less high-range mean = 4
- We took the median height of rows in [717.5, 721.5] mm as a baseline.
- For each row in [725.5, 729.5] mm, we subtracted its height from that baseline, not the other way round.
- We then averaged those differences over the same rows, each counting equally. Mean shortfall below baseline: 34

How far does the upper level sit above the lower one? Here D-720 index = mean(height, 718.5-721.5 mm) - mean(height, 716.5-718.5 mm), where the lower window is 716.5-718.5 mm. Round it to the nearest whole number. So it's -2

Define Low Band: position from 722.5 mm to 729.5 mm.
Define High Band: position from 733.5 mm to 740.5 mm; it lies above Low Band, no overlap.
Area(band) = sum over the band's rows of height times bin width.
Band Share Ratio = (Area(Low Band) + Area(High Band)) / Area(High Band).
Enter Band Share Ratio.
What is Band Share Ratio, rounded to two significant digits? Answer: 2.3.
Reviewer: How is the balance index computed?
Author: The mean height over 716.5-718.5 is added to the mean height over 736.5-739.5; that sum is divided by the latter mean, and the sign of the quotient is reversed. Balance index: -2.57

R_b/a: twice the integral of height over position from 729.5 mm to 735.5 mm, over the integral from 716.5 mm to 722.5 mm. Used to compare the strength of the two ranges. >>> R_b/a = 1.41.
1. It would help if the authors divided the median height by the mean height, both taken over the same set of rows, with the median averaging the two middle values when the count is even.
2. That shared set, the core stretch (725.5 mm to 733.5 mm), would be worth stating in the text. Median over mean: 0.98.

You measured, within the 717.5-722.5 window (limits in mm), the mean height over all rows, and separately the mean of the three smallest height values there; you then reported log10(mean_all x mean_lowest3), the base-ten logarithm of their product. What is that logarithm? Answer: 4.51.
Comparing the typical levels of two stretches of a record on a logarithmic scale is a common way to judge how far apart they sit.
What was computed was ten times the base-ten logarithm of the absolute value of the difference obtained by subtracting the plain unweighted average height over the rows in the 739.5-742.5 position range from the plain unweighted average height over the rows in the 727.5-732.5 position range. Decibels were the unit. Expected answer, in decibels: 12.3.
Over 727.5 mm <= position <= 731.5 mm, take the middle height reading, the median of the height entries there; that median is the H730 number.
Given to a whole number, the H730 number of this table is 136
